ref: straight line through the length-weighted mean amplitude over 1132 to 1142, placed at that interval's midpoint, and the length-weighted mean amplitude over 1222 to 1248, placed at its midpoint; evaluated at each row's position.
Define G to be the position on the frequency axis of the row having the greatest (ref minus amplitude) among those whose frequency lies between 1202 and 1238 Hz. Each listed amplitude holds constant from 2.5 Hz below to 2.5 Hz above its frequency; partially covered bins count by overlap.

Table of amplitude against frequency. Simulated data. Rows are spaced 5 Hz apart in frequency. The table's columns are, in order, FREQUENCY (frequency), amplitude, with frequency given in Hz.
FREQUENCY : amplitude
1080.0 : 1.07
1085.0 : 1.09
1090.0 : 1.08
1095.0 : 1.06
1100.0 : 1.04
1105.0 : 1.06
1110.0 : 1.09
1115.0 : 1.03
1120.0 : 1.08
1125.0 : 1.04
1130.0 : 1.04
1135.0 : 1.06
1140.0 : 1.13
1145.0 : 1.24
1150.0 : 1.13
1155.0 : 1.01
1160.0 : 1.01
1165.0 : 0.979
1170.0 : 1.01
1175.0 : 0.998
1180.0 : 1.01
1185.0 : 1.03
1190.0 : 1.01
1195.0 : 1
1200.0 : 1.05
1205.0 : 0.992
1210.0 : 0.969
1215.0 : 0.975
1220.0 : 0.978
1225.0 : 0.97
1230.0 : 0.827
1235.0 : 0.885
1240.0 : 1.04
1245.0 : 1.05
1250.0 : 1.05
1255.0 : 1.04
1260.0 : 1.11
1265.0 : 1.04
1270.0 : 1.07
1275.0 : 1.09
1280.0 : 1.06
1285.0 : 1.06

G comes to 1230.0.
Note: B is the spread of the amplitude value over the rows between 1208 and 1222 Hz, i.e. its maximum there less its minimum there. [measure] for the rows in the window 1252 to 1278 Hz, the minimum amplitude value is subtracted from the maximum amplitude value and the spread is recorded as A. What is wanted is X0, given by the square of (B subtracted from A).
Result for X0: 0.0037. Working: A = 0.070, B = 0.009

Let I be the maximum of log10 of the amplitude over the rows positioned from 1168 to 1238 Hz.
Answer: 0.021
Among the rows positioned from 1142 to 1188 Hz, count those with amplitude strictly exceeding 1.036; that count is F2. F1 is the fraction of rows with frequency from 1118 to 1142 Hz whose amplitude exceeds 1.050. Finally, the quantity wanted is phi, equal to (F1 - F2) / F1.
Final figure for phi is -2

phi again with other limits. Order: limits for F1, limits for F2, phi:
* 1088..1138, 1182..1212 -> -1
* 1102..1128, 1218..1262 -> -7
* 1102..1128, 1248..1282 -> -11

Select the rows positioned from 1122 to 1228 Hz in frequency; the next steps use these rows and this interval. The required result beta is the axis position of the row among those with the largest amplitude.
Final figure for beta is 1145.0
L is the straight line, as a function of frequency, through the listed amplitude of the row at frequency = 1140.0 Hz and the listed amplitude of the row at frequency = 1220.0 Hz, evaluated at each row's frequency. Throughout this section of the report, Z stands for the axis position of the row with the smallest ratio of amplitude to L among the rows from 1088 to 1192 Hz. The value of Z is 1100.0 Hz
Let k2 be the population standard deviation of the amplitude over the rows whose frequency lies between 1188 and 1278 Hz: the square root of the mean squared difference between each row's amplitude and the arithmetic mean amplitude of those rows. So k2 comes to 0.068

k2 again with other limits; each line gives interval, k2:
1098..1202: 0.058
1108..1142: 0.033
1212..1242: 0.070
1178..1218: 0.025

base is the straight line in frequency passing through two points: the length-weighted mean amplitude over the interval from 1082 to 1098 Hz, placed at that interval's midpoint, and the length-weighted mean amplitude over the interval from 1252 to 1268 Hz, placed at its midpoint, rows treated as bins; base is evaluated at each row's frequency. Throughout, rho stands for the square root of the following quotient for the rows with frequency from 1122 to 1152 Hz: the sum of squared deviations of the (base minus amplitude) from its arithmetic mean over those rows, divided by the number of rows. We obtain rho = 0.071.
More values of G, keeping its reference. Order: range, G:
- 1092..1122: 1100.0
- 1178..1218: 1210.0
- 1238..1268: 1240.0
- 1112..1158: 1115.0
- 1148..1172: 1165.0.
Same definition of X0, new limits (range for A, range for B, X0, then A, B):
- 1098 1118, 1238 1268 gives 0.0001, 0.060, 0.070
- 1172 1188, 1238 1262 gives 0.0014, 0.032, 0.070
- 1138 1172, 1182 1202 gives 0.0445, 0.261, 0.050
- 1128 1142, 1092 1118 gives 0.0009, 0.090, 0.060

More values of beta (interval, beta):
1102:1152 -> 1145.0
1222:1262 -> 1260.0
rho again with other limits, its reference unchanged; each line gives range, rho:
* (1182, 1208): 0.021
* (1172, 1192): 0.012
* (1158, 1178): 0.013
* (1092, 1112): 0.018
